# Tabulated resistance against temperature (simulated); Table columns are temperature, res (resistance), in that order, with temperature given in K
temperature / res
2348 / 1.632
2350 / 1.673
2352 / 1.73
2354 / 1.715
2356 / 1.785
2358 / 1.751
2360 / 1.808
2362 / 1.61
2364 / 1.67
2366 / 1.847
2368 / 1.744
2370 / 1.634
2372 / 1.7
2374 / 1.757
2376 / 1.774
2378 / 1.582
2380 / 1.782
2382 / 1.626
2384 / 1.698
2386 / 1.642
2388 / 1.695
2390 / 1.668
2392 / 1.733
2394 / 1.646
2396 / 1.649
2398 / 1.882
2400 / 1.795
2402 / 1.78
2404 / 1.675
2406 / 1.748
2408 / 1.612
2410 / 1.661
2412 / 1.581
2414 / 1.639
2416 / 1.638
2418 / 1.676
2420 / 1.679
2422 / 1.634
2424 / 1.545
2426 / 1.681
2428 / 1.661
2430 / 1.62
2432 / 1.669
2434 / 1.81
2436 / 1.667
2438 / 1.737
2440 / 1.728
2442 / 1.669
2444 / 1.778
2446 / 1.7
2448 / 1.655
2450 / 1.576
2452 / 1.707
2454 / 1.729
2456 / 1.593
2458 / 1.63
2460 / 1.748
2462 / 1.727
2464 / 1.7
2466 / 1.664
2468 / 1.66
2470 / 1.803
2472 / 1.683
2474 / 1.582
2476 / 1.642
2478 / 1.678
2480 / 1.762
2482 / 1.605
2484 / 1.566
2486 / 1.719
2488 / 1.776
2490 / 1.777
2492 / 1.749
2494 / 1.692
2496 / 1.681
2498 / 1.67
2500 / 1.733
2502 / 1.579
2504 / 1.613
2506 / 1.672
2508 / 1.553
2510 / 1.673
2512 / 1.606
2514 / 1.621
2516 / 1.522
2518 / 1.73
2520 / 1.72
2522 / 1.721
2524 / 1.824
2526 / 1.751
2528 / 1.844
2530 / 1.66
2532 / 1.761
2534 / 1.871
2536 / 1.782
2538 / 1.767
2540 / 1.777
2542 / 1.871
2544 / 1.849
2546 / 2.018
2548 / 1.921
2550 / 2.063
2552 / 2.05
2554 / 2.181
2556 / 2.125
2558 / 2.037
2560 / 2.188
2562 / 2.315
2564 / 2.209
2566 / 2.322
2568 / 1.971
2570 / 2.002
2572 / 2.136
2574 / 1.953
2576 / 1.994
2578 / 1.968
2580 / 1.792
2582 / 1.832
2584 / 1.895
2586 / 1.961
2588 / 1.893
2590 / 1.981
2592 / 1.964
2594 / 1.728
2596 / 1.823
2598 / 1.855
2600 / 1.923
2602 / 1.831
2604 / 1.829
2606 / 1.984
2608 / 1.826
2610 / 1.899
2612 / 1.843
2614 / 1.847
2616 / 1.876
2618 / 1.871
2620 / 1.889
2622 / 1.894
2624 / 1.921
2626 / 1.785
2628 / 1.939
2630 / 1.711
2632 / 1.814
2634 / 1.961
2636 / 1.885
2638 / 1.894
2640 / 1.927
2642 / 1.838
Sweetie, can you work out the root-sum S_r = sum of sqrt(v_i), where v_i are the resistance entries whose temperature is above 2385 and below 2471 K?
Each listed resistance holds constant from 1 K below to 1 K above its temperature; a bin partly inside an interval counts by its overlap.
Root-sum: 56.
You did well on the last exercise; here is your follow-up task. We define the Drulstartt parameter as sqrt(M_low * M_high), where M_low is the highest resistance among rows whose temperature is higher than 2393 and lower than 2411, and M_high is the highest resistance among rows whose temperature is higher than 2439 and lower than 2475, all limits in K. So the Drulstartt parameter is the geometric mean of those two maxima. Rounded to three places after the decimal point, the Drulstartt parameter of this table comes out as 1.842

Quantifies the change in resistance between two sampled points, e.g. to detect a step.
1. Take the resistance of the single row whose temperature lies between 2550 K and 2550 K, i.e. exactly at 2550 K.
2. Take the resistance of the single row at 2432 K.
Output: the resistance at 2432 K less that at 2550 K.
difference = -0.39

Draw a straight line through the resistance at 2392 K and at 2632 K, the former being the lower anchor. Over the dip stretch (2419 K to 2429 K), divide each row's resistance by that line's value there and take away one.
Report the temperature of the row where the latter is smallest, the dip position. 2424 K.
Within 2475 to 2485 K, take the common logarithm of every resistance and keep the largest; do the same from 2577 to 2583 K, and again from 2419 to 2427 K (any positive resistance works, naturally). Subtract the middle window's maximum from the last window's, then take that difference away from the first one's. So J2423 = 0.314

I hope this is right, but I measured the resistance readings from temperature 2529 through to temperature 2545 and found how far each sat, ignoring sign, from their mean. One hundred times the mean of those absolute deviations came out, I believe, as 5.4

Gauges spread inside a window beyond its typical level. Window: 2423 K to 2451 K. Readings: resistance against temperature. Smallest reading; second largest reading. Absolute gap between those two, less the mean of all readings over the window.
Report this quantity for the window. -1.45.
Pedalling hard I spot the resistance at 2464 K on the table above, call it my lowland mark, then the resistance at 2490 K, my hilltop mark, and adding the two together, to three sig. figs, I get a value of 3.48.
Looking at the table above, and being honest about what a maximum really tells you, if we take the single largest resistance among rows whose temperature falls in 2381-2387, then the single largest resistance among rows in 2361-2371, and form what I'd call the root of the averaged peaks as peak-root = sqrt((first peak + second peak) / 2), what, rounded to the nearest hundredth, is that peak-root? 1.33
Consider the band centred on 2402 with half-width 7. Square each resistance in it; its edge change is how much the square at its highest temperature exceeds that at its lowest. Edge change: -0.12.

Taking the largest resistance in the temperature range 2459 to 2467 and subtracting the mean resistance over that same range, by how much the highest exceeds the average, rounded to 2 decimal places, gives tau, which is 0.04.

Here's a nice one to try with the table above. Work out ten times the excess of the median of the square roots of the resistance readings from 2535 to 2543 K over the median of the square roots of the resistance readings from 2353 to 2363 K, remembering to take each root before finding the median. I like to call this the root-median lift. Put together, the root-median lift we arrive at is 0.11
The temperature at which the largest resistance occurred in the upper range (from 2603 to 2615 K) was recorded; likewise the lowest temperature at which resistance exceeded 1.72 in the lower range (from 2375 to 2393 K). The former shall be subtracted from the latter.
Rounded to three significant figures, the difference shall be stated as -230 K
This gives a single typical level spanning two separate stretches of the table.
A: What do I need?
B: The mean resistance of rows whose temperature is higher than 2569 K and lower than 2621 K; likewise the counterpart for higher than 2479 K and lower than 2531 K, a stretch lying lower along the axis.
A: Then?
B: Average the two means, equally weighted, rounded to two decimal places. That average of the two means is 1.79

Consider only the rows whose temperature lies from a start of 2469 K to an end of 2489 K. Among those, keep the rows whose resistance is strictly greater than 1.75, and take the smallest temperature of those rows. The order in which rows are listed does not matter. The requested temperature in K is 2470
